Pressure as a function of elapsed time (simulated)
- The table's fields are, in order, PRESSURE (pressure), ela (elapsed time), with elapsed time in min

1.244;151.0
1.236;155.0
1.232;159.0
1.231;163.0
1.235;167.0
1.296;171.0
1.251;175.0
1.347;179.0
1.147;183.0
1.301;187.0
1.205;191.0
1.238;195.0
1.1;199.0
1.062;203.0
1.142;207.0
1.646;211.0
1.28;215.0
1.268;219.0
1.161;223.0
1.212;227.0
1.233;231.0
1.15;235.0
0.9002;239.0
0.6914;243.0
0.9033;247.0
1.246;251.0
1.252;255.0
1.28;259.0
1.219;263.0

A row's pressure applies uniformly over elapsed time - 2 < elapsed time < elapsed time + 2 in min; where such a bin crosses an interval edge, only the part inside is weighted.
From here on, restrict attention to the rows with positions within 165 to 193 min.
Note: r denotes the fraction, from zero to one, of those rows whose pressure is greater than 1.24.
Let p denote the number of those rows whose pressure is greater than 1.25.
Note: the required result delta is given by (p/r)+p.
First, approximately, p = 4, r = 0.57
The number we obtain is 11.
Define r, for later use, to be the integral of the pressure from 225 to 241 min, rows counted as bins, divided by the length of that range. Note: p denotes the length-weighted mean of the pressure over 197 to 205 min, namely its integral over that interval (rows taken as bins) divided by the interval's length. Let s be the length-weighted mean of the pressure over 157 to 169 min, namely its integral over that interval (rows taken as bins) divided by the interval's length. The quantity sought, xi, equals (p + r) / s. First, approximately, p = 1.08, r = 1.12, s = 1.23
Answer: 1.79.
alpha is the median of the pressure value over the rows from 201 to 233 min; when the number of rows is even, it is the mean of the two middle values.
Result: 1.22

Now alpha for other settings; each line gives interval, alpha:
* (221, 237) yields 1.19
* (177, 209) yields 1.18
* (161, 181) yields 1.25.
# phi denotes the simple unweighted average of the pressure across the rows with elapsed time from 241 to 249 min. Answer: 0.80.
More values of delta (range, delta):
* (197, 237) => 13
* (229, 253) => 0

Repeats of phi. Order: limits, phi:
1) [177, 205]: 1.20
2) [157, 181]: 1.27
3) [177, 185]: 1.25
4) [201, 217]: 1.28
